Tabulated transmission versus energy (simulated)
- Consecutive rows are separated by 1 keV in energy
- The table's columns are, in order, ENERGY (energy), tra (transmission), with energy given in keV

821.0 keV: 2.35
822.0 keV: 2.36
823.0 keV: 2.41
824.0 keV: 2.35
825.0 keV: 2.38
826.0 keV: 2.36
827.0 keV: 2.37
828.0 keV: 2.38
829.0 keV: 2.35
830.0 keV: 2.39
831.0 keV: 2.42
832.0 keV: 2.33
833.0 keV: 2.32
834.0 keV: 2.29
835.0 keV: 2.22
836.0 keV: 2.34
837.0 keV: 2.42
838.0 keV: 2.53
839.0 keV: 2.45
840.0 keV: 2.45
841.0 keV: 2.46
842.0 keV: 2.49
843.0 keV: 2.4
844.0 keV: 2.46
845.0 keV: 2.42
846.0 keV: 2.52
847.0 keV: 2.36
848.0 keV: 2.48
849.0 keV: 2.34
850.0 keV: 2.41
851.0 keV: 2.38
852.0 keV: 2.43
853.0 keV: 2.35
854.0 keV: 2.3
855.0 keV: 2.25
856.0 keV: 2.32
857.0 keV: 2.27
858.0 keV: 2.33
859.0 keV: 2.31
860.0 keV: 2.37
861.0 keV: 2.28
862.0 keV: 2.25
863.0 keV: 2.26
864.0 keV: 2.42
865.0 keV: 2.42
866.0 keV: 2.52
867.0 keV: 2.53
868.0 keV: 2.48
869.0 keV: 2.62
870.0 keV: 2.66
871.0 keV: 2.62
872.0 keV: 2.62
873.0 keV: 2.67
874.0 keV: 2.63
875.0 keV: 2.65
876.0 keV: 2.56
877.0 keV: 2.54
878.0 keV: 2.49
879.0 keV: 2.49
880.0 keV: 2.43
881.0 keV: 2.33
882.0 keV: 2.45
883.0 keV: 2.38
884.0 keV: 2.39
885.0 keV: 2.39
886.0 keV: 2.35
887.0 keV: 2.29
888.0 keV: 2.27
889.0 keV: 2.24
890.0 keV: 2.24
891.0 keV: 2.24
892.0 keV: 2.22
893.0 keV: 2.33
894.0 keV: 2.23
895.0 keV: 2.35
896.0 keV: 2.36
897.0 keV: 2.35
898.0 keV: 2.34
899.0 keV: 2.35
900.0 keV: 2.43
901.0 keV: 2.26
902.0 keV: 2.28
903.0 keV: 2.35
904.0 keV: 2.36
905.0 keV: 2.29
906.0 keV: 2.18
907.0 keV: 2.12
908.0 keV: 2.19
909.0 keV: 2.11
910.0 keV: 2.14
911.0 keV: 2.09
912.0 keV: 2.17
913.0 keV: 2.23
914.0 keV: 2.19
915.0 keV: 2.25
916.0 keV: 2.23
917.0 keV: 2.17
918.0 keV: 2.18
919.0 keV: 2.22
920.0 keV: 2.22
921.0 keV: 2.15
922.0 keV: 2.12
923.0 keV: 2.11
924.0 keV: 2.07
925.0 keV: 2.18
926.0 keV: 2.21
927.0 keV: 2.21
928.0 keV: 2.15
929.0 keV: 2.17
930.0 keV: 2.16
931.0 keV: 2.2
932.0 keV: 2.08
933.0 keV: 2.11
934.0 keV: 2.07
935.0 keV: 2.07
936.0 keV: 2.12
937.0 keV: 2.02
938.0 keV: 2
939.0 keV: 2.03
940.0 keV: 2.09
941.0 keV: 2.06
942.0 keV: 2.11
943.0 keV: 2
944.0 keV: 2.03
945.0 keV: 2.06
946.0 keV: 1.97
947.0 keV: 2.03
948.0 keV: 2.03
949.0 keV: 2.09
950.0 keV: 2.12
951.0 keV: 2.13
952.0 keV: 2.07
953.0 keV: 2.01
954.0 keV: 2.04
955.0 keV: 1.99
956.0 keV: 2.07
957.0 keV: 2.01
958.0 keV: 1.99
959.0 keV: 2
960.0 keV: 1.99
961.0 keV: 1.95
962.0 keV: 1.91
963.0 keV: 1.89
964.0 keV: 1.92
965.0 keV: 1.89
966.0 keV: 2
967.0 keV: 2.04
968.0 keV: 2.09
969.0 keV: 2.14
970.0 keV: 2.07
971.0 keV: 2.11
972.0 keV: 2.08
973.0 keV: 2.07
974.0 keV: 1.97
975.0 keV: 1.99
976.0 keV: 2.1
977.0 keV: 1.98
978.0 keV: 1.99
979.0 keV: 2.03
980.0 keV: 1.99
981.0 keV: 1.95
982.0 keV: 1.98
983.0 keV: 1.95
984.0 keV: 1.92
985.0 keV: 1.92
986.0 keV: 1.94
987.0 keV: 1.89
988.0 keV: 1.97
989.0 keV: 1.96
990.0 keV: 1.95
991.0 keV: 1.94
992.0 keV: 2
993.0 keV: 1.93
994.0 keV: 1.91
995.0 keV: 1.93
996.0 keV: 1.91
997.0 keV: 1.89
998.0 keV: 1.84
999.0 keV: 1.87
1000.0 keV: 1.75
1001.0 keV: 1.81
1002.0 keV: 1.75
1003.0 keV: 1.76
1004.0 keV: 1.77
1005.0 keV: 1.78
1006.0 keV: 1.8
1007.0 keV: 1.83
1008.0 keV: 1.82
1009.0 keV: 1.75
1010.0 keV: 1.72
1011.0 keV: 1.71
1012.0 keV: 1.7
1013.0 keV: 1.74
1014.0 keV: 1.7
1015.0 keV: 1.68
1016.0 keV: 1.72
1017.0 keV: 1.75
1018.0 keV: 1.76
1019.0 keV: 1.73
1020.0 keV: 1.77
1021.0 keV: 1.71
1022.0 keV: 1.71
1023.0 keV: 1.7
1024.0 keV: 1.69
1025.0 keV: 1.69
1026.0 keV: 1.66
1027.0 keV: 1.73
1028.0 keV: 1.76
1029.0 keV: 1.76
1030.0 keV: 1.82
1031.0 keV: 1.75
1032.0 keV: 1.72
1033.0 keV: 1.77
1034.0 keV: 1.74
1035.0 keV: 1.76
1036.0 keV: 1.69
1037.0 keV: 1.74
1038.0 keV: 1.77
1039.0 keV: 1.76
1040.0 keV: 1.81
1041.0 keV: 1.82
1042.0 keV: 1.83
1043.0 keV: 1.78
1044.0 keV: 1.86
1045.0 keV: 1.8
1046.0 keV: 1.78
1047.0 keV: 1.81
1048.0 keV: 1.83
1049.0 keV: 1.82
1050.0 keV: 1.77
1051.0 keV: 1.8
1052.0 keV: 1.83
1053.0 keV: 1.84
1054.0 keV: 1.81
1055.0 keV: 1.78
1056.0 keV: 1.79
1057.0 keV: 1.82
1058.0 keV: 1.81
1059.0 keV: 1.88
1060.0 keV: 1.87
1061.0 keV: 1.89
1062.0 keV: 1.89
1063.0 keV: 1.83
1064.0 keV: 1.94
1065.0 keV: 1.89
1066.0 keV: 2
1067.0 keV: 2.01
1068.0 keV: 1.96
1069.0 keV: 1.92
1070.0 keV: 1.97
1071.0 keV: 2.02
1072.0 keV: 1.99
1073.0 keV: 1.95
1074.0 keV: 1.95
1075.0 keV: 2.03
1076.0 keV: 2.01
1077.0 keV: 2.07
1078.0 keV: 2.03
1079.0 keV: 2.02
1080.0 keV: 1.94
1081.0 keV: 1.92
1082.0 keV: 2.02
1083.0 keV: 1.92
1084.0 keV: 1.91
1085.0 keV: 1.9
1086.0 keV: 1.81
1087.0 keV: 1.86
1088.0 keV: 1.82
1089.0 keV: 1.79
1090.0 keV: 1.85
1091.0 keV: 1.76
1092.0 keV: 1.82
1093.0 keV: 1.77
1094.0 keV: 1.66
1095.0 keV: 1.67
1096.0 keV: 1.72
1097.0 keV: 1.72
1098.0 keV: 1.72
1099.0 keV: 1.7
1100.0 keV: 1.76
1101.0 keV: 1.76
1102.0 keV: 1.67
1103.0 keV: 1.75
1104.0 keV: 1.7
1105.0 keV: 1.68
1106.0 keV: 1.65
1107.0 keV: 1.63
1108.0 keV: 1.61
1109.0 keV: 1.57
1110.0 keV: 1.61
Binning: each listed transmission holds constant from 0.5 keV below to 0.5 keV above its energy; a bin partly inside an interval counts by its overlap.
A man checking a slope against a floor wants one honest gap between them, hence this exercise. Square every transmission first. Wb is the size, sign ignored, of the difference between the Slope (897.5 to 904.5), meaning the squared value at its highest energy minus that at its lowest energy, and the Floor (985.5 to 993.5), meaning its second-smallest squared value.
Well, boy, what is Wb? 3.63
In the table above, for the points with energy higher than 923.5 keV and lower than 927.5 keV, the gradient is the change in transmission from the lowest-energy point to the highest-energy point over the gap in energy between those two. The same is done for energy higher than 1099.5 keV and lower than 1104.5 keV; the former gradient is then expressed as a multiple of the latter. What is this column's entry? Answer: -3.1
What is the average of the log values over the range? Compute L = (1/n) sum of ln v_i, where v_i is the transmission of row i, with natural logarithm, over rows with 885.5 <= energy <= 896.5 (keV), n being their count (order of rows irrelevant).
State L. 0.83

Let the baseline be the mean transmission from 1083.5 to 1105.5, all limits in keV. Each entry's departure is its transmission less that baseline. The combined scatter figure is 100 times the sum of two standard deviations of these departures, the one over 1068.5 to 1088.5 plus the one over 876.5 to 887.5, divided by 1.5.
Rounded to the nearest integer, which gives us 10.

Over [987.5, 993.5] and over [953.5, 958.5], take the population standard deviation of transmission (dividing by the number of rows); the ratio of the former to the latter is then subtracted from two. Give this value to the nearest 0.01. 1.27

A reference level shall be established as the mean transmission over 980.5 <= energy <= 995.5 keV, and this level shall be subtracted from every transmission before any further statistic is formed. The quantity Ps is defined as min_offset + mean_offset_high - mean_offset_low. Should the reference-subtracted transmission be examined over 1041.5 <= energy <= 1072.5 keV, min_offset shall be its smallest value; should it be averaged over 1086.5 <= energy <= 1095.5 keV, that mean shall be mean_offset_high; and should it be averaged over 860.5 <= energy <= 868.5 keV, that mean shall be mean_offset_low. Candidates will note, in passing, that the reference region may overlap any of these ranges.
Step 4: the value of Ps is -0.8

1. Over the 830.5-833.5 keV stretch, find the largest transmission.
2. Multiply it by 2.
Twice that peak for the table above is 4.8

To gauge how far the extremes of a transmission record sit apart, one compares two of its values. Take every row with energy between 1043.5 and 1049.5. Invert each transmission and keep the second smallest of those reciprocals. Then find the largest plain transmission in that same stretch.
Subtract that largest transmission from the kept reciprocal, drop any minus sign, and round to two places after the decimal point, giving 1.31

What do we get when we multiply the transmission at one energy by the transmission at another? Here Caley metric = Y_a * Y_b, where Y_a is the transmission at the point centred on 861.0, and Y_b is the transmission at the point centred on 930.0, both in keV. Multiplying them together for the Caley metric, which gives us 4.92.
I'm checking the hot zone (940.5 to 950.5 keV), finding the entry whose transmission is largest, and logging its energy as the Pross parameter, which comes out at 950.0 keV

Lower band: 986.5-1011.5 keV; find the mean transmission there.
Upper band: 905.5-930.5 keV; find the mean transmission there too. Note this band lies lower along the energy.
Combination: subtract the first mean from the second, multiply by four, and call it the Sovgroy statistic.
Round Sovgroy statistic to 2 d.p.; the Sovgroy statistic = 1.28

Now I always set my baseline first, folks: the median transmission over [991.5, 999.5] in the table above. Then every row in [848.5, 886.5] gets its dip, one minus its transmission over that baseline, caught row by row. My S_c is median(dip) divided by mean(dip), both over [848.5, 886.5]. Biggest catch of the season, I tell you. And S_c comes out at 0.96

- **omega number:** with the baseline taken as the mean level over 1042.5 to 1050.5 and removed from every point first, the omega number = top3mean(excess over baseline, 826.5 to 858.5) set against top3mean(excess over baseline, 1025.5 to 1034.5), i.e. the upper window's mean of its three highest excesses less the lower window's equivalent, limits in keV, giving -0.73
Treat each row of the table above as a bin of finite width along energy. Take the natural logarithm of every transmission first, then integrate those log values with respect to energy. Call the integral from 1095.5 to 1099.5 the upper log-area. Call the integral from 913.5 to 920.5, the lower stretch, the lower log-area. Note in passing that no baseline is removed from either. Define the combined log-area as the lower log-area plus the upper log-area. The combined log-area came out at 7.7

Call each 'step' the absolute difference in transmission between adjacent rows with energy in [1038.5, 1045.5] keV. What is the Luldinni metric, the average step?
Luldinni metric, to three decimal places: 0.043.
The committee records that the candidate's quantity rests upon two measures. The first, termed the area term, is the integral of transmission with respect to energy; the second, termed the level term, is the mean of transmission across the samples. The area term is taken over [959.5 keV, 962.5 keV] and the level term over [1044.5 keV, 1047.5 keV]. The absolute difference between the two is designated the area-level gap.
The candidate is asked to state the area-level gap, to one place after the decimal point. 4.1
